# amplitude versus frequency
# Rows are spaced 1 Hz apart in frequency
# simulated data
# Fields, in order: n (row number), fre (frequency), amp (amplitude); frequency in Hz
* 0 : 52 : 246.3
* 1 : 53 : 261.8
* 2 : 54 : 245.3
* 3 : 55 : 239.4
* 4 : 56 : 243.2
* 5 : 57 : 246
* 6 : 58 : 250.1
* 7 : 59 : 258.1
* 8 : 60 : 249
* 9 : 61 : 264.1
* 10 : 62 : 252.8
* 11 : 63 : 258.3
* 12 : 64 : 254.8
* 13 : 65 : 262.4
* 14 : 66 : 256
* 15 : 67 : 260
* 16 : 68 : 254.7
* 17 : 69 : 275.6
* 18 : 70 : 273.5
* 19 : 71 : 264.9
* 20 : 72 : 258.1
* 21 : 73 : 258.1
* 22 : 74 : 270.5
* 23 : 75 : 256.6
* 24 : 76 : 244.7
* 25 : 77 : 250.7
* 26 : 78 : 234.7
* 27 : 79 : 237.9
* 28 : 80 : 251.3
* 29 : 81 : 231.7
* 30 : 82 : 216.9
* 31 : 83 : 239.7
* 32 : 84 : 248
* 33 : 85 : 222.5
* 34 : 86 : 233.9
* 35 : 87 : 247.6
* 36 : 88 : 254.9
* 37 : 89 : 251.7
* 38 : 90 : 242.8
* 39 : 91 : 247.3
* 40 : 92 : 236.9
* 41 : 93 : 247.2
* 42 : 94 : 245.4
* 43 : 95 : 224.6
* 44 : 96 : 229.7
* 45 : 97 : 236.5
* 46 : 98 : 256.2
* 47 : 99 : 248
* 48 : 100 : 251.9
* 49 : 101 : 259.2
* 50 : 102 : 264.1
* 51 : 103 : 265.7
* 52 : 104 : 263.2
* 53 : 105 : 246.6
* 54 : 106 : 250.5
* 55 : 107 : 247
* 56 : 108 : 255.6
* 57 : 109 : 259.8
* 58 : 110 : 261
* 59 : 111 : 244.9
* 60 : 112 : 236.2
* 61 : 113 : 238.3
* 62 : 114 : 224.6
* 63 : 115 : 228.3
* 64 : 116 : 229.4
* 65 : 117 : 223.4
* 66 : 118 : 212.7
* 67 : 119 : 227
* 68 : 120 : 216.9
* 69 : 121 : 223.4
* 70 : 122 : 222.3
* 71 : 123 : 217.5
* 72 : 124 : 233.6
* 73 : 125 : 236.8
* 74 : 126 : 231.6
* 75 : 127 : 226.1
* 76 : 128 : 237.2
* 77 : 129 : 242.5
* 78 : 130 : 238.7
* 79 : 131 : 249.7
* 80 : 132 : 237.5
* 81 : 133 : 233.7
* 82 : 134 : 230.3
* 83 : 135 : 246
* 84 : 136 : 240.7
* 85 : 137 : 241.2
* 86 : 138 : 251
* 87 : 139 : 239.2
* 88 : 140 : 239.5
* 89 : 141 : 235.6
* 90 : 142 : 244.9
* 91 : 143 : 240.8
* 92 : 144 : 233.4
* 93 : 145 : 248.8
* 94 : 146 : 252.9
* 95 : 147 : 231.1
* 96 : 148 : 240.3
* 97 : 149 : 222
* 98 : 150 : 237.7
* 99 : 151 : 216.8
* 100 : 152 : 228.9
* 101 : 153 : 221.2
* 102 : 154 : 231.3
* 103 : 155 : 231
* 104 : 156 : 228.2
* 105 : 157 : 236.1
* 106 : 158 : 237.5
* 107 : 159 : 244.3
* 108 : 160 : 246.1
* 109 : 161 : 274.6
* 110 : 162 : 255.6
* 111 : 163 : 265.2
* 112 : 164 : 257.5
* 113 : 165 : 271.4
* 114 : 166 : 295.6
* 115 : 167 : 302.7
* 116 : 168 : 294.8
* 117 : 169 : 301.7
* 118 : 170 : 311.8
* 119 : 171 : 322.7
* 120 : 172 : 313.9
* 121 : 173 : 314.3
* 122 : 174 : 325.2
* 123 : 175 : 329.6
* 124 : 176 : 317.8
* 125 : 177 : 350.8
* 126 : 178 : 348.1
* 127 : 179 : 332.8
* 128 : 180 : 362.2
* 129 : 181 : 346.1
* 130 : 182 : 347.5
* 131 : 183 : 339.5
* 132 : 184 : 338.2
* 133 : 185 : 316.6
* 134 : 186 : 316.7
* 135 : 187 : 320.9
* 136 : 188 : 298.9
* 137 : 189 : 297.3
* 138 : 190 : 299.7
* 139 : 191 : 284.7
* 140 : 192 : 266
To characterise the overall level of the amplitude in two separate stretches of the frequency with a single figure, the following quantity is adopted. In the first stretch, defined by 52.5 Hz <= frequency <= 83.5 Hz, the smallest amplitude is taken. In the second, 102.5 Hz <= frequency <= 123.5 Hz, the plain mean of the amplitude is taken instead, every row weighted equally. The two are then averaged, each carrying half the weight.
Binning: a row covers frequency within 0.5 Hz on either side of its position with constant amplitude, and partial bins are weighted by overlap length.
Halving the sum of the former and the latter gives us 227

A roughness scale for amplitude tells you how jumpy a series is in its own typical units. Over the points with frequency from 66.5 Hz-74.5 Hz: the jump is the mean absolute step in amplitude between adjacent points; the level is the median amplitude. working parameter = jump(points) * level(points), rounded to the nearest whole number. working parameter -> 2103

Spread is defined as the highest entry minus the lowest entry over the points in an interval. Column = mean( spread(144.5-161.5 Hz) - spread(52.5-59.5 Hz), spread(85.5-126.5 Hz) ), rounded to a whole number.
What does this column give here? 44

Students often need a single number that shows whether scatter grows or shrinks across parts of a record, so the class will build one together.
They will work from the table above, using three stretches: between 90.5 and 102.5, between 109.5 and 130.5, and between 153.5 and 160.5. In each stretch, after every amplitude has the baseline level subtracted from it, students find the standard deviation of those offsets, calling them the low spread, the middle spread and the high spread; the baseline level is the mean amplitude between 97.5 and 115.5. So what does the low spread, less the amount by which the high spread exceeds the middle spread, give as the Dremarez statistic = 16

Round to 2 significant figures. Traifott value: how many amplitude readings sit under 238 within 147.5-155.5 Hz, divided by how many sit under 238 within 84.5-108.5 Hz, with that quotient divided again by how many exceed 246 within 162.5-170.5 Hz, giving 0.15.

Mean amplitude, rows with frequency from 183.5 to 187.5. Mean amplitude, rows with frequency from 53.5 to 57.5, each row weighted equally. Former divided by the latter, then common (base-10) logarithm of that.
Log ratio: 0.123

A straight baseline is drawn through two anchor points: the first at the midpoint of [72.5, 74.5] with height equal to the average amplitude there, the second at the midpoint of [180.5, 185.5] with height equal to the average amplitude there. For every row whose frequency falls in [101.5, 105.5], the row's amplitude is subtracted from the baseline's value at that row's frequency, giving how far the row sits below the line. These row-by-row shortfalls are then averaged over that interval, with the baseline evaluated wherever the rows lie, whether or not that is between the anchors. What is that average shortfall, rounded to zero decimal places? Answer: 24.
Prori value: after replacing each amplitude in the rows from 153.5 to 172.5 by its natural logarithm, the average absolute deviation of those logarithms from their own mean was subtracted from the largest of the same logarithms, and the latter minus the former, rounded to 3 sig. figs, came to 5.67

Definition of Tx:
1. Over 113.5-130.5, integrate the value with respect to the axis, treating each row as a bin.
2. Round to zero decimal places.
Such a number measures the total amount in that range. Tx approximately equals 3872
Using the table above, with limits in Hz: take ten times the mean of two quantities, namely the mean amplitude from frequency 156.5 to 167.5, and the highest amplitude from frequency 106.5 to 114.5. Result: 2617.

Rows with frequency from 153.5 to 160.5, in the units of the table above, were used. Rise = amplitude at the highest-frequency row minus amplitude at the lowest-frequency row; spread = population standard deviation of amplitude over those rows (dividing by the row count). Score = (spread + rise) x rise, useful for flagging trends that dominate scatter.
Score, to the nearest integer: 313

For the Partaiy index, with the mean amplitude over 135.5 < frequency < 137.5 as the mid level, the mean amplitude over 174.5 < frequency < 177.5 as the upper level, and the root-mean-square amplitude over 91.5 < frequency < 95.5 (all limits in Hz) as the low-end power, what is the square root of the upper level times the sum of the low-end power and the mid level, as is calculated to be 399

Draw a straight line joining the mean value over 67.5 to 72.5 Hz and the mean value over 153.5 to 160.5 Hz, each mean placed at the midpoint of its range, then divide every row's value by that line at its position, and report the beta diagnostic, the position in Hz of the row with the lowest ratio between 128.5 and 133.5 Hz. 133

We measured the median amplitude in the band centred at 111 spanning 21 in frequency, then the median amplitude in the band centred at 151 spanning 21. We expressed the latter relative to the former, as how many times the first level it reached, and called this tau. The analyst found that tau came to 0.96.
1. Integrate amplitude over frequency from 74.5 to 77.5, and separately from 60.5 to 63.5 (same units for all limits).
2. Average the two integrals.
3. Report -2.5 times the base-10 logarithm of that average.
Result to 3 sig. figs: -7.21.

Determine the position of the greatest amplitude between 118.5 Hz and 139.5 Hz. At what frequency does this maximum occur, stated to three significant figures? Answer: 138 Hz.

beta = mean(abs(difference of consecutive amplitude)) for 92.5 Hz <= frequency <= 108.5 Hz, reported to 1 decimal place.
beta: 7.7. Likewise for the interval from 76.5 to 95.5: 12.0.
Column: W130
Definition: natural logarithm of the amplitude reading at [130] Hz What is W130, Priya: 5.475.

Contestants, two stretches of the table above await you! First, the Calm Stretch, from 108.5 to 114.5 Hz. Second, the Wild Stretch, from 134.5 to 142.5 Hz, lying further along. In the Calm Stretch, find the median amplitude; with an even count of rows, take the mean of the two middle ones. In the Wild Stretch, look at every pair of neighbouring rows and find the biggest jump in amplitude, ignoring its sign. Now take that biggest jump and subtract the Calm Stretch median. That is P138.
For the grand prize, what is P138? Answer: -230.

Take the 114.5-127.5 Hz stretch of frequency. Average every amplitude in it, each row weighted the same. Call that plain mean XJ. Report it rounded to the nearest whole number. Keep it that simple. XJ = 225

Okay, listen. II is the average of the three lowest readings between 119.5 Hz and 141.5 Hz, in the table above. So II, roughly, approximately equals 219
